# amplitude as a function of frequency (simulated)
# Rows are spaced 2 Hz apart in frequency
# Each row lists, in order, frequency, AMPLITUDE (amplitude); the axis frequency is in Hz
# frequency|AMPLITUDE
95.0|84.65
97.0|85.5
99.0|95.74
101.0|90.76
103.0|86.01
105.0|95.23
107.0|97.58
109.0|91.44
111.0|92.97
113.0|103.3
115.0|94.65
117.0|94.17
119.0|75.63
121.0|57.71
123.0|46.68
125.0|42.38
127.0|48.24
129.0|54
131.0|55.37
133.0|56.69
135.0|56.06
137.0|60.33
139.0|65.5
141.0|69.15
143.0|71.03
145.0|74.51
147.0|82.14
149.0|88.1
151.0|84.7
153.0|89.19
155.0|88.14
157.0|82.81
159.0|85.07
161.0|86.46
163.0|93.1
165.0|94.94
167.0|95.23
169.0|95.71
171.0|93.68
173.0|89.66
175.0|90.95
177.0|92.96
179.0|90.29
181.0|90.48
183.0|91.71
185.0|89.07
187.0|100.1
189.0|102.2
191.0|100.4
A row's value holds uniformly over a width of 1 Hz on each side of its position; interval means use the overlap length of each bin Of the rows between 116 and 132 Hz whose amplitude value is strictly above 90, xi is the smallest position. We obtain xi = 117.0 Hz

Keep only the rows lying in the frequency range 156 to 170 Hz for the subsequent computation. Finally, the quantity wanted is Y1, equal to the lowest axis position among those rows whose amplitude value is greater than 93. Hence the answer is 163.0 Hz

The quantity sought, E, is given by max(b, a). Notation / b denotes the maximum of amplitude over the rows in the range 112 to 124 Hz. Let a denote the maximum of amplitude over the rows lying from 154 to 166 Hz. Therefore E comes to 103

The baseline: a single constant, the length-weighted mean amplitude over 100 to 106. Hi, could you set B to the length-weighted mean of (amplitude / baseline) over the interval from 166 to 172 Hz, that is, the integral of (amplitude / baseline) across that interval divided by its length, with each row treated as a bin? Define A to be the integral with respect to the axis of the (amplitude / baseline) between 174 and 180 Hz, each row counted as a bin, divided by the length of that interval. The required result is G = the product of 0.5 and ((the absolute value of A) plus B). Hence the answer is 1.03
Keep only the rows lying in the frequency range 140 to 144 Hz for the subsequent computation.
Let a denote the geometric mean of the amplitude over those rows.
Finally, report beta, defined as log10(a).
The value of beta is 1.85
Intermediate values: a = 70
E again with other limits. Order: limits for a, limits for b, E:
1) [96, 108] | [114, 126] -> 98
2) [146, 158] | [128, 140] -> 89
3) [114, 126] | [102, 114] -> 103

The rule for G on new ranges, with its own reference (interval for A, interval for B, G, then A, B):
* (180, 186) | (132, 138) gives 0.82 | 1.00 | 0.64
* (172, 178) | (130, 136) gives 0.81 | 1.01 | 0.62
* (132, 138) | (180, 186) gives 0.82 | 0.64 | 1.00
